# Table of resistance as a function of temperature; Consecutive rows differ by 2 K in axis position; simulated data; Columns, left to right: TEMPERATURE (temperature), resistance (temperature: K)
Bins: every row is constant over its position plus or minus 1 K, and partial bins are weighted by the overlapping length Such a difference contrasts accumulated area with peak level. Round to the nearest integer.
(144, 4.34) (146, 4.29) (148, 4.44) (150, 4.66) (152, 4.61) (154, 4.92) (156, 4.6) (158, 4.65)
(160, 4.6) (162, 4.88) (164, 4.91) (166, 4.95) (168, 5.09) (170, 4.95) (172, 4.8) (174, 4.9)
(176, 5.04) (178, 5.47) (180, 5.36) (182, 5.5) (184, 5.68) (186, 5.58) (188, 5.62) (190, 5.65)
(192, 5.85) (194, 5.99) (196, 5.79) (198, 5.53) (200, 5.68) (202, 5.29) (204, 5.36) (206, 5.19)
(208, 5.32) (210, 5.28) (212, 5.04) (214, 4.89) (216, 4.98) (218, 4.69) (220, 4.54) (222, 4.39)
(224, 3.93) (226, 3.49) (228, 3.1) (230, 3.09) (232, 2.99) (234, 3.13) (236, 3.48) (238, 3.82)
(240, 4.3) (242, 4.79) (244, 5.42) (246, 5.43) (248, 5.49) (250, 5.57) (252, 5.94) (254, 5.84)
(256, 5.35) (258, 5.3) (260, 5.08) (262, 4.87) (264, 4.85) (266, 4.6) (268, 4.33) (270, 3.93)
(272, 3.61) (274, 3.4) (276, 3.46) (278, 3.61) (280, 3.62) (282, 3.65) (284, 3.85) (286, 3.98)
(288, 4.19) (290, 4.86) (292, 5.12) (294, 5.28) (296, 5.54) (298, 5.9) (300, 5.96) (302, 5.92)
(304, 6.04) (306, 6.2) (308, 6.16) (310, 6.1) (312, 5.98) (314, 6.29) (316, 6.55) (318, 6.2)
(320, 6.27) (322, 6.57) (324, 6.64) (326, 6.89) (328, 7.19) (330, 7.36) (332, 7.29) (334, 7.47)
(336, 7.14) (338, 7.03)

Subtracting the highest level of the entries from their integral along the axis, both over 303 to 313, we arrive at 55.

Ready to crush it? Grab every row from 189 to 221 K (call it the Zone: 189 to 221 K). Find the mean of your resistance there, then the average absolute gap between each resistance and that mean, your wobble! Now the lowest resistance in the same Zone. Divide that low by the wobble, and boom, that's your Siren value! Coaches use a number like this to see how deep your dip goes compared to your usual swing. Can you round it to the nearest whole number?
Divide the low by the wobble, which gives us 14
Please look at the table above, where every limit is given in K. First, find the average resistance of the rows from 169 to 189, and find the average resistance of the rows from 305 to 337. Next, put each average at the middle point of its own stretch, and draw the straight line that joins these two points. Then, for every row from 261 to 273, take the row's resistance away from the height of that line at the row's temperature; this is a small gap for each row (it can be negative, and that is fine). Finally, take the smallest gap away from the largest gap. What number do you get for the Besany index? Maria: 1.4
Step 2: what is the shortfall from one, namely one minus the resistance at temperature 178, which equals -4.5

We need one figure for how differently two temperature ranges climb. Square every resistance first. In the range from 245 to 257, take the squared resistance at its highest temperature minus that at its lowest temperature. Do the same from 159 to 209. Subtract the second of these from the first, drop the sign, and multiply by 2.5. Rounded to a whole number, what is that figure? 20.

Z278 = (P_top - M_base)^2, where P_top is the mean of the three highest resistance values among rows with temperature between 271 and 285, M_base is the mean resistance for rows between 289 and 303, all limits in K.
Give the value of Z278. 3.3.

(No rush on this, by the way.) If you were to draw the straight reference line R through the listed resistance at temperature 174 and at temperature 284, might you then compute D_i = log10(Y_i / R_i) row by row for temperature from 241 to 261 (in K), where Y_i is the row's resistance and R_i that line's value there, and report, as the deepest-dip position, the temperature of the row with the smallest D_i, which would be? 242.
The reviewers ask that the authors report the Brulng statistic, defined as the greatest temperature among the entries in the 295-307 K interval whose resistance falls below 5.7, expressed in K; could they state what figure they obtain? 296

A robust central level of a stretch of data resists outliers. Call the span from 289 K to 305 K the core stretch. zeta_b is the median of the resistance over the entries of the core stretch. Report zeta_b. 5.7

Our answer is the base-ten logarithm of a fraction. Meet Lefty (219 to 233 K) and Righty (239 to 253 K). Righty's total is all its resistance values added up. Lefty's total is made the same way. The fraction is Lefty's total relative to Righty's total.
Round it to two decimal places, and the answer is -0.16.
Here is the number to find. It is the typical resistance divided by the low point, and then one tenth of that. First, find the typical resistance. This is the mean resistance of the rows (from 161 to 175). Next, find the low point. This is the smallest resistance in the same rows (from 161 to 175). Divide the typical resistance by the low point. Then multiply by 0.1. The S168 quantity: 0.1026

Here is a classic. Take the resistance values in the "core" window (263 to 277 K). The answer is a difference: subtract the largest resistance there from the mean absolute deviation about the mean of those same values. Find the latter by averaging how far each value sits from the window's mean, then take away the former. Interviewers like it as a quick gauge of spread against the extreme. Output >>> -4.4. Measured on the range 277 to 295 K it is -4.7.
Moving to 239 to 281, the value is -5.2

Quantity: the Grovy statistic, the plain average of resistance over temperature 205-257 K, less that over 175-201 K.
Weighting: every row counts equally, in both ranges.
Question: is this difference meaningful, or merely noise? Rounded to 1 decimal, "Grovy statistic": -1.0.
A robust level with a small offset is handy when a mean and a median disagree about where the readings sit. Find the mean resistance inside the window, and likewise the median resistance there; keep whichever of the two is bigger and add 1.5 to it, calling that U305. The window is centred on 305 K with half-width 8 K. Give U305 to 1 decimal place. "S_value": 7.5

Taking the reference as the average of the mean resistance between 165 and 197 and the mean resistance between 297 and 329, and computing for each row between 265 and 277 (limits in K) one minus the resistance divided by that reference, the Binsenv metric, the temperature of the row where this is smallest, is 266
